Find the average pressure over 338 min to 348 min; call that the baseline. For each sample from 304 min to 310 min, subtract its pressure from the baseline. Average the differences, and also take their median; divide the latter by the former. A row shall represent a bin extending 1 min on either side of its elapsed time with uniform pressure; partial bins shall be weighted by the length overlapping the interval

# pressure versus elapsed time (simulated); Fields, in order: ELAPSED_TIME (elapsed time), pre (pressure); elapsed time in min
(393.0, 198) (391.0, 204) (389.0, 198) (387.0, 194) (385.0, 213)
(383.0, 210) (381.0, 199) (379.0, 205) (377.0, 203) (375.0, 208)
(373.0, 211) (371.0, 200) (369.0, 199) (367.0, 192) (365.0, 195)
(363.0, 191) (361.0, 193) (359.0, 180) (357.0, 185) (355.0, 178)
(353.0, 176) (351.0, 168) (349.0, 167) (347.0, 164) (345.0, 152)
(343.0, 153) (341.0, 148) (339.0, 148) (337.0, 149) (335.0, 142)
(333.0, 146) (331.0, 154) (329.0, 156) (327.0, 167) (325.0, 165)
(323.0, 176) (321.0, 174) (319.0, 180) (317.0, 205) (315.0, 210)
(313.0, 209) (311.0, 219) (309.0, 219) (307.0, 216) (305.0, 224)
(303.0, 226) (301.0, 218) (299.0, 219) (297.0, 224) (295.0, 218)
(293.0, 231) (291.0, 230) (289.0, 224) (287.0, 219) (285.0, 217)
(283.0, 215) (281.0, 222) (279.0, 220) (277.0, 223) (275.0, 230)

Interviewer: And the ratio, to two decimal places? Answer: 0.99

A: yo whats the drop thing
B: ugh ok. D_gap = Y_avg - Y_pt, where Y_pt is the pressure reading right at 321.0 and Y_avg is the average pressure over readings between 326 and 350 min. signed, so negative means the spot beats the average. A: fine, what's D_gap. -20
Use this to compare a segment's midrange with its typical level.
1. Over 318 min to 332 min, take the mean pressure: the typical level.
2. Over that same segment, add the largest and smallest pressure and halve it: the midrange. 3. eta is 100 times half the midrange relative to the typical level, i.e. 49.9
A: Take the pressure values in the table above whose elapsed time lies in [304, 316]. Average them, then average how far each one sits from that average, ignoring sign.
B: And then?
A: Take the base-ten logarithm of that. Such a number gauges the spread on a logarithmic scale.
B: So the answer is 0.65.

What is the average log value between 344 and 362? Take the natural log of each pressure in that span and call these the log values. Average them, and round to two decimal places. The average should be 5.15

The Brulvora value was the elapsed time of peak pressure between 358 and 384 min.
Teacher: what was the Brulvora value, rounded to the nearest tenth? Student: 373.0 min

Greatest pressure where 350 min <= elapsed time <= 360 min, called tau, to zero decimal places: 185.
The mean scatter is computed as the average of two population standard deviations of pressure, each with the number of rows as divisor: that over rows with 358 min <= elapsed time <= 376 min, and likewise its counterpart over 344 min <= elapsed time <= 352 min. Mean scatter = 8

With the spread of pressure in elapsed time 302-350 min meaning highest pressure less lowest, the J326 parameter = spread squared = 7056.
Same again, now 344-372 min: 2304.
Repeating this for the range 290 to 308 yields 225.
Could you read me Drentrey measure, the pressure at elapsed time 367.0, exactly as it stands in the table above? 192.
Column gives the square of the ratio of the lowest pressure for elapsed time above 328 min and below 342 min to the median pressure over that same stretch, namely 0.921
